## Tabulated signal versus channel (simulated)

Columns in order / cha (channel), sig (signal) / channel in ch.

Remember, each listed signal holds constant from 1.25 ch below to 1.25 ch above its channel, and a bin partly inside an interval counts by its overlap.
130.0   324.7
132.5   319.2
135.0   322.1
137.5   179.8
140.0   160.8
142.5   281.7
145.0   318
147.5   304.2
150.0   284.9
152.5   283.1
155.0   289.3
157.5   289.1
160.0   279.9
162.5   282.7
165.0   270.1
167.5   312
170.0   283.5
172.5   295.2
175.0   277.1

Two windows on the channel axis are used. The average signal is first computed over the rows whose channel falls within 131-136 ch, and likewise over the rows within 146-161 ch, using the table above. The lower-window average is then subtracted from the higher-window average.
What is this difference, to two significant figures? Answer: -32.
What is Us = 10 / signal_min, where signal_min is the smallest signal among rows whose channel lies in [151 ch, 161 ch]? 0.0357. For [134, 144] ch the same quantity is 0.0622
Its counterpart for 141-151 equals 0.0355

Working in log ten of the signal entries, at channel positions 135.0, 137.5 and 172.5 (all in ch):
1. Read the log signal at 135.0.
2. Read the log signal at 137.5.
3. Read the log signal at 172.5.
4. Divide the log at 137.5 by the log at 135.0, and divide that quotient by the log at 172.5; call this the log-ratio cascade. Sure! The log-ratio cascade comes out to 0.364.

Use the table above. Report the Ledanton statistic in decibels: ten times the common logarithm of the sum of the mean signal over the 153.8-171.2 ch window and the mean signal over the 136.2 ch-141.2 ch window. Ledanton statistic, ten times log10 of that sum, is 26.6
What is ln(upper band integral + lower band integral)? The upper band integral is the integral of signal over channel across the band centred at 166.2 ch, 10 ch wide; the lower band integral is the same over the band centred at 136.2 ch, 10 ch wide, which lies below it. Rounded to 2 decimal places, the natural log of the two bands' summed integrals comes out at 8.58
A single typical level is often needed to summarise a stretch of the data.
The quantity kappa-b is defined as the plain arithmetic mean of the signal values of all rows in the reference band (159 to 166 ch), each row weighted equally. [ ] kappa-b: 278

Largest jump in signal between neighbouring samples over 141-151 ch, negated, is -36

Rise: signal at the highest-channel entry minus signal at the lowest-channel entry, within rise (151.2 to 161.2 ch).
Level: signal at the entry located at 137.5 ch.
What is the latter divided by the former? -56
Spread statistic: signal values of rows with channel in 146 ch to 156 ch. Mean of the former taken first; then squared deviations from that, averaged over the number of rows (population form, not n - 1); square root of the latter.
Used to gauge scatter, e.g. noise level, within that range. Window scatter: 8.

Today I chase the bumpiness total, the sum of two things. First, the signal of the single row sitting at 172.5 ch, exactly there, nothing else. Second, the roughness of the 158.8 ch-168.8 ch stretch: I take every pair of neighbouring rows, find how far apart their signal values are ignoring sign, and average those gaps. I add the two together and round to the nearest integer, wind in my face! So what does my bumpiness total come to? 314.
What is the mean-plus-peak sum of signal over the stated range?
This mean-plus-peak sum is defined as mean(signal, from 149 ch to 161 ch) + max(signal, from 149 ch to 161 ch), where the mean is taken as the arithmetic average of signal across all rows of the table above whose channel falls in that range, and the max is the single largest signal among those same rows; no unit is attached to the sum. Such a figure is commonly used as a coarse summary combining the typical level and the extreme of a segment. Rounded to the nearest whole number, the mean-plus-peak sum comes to 575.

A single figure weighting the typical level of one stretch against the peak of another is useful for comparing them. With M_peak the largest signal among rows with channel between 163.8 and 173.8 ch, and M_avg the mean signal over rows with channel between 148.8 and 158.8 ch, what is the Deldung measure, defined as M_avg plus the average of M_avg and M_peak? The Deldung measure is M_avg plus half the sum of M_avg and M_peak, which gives 586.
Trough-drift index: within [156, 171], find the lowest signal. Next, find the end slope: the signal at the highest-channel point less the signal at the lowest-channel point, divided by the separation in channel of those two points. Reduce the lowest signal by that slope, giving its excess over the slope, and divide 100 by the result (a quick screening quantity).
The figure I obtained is 0.370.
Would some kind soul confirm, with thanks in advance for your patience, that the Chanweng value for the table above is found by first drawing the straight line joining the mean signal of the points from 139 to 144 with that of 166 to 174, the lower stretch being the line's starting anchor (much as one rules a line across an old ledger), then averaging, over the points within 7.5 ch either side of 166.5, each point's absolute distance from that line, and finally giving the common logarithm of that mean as 1.1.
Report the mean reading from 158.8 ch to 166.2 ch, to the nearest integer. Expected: 278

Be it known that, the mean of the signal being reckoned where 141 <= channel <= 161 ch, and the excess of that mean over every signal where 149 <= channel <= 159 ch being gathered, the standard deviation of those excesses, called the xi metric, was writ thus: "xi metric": 3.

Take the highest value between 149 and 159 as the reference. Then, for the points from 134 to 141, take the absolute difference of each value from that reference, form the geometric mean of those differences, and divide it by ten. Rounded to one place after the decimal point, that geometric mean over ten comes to 7.7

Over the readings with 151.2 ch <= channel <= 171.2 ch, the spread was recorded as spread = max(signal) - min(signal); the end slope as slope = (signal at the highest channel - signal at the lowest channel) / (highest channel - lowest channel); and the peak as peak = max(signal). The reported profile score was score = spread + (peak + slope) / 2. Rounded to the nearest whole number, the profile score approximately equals 198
